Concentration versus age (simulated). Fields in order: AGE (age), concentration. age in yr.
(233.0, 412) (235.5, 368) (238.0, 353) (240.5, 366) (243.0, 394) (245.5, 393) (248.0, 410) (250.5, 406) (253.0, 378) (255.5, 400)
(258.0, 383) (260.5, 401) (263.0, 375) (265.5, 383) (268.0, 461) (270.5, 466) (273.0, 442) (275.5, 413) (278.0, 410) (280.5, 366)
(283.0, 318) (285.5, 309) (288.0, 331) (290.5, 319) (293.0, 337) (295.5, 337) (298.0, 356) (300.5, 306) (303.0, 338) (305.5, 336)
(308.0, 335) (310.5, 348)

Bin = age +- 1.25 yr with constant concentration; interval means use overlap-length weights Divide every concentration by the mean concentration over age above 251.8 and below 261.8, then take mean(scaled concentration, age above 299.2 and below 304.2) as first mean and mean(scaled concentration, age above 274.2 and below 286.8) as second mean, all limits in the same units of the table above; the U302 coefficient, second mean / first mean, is 1.13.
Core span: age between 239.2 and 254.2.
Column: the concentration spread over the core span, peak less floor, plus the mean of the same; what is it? 435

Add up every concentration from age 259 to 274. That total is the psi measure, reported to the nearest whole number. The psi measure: 2528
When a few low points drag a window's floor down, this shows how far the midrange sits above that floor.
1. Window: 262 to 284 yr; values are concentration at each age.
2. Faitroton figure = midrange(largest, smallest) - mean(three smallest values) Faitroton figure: 39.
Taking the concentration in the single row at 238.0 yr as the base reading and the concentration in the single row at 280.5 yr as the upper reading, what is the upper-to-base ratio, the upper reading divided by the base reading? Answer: 1.04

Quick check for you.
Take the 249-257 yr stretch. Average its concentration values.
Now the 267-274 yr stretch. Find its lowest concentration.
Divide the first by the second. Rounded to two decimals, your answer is 0.89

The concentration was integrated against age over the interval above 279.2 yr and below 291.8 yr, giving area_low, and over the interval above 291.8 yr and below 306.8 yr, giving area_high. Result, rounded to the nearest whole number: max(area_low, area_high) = 5025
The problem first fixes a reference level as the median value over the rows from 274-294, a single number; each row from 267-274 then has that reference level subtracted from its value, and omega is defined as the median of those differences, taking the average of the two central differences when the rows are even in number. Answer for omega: 127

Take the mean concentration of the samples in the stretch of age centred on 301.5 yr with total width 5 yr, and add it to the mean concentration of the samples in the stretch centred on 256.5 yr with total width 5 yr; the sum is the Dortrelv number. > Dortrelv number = 714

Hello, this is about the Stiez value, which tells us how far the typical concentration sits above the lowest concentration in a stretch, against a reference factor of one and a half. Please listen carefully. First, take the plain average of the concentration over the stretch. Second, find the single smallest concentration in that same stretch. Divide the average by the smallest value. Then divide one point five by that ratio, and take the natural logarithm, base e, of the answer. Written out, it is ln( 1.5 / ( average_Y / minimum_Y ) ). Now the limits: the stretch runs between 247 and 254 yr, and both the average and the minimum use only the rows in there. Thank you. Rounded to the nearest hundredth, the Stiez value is 0.35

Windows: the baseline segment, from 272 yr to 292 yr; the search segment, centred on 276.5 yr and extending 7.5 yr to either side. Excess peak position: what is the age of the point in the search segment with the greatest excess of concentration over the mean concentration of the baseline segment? 270.5 yr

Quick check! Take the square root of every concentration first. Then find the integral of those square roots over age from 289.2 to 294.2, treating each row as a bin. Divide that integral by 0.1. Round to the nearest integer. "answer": 905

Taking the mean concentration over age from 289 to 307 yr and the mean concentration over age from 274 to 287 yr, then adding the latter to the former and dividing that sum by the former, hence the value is 2.09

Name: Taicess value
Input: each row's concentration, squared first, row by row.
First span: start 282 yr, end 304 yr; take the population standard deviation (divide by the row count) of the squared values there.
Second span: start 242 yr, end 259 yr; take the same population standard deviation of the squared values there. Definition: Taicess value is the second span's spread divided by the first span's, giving 0.8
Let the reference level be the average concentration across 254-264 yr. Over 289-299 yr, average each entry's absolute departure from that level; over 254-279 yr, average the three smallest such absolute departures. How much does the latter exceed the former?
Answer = -45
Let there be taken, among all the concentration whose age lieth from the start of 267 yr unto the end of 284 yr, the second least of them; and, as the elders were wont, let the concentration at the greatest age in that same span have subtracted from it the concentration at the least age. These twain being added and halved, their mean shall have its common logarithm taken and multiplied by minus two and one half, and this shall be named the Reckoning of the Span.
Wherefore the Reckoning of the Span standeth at -5.12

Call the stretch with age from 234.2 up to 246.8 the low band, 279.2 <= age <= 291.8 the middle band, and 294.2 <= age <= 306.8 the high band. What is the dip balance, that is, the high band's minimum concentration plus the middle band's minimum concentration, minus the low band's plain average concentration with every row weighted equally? 240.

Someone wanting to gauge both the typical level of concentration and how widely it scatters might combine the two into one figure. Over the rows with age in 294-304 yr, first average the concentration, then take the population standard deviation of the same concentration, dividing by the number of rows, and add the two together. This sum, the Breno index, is 352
